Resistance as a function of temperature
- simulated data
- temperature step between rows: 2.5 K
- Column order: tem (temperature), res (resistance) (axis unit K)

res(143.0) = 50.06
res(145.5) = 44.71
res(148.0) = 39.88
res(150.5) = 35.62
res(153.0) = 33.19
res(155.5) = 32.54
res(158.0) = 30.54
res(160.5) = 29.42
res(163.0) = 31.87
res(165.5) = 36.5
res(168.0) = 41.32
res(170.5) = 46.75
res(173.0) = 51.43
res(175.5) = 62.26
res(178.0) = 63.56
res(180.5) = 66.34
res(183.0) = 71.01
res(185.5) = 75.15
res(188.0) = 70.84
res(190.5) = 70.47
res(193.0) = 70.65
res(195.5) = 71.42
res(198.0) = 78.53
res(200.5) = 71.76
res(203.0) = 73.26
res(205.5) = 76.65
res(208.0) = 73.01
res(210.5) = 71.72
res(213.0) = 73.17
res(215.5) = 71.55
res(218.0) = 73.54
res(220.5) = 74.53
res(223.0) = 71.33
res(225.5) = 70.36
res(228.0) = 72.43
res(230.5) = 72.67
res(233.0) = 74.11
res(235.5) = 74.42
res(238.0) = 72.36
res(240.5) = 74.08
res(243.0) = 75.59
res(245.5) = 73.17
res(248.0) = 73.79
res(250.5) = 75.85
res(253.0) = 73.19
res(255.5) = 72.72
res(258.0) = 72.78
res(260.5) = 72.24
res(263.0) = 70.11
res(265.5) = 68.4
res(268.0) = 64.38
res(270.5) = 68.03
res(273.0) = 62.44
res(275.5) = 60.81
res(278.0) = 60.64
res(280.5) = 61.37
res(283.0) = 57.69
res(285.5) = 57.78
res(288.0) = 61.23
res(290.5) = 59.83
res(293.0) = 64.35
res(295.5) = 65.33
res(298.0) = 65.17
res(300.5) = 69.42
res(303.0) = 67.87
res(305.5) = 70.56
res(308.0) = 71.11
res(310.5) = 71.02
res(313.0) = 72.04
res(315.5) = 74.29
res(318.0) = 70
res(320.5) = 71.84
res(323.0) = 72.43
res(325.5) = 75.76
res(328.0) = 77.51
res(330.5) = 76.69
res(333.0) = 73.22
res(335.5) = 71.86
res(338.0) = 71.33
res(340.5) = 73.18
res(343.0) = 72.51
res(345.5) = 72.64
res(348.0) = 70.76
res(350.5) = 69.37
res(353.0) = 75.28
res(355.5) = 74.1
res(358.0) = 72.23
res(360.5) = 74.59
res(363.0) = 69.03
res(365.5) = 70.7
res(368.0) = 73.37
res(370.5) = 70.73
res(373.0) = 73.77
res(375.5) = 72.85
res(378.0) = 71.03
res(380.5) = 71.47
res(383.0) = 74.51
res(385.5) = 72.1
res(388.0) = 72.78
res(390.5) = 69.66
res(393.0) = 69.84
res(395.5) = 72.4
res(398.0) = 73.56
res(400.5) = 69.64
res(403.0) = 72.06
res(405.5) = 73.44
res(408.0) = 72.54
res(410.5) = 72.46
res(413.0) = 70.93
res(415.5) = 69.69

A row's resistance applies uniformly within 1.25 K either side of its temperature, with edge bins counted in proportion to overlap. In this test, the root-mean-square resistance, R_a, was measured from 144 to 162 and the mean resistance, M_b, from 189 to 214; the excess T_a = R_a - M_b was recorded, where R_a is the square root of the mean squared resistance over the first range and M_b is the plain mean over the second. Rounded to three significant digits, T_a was -37.6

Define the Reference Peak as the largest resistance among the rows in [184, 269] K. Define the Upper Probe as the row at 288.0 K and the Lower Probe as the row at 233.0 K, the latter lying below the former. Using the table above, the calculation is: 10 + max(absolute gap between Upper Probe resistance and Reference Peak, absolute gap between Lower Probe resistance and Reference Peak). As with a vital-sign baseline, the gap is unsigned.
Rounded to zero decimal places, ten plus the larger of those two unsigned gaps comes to 27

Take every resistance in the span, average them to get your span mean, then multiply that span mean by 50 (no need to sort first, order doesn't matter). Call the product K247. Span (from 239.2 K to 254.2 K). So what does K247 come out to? 3714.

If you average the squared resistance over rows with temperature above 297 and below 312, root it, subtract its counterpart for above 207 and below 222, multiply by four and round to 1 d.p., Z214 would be -14.8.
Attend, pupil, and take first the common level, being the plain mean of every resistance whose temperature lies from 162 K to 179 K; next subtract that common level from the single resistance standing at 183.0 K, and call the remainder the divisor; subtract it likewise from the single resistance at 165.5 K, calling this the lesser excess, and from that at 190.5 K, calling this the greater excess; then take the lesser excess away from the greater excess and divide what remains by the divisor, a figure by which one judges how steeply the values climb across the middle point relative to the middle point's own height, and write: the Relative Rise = 1.5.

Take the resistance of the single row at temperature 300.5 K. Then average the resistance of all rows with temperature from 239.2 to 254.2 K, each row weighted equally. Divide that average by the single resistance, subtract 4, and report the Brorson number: -2.93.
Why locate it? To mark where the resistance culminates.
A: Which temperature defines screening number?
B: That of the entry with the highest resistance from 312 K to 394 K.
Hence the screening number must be 328.0 K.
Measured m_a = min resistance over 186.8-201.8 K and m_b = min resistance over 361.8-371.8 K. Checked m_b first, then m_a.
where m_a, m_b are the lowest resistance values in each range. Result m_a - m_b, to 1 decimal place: 1.4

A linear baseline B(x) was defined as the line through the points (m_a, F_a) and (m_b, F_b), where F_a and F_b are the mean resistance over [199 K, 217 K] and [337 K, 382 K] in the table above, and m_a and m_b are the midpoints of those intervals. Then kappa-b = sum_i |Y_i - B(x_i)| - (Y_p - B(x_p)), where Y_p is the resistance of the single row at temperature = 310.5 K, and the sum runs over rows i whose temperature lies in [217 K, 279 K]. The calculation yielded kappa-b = 75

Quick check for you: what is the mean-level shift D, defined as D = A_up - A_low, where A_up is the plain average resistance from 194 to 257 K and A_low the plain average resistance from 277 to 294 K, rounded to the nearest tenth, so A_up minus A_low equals 13.0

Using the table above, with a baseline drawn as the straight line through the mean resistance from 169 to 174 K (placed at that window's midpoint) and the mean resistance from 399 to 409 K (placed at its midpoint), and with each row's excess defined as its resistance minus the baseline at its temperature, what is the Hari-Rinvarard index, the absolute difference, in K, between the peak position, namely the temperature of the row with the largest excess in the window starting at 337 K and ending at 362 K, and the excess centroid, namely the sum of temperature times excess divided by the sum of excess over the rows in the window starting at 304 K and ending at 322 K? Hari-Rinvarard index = 40.1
